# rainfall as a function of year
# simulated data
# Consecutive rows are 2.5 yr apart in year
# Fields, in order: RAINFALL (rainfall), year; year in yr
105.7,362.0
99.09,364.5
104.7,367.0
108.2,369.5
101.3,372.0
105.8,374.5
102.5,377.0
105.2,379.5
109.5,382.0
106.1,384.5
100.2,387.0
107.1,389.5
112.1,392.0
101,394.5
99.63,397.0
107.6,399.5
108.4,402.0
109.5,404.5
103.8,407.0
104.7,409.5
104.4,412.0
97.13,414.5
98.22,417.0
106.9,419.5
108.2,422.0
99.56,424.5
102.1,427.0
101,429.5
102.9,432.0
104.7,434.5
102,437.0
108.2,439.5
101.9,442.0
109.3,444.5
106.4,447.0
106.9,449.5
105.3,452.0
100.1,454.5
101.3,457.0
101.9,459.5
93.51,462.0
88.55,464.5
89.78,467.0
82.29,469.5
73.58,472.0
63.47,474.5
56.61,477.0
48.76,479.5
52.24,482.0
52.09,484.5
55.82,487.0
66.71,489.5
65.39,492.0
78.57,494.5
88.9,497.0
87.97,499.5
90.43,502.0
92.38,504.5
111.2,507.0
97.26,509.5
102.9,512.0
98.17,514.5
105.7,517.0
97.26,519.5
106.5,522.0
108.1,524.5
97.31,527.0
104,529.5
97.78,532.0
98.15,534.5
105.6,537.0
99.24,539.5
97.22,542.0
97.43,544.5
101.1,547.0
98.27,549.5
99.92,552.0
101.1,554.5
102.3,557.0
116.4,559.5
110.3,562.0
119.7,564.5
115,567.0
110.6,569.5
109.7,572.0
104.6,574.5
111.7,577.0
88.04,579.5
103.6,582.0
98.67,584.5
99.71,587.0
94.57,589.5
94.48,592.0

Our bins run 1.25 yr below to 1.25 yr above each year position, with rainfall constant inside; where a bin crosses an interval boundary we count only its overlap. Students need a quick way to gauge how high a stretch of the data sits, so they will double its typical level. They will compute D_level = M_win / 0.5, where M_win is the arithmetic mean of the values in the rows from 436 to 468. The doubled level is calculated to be 202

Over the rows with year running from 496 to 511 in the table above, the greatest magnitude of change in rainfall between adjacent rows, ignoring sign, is 19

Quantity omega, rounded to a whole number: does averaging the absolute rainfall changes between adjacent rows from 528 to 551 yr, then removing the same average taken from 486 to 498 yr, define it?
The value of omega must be -5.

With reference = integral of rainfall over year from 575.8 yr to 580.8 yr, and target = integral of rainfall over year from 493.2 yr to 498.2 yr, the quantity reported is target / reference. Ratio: 0.84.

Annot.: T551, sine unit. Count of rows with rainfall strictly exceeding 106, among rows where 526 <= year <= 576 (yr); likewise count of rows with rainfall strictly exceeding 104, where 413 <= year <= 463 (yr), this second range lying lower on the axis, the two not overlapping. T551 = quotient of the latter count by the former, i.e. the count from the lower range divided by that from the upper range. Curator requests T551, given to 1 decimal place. 1.3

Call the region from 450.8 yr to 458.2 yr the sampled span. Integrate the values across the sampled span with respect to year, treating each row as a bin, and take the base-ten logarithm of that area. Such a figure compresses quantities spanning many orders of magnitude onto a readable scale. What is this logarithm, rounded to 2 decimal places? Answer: 2.88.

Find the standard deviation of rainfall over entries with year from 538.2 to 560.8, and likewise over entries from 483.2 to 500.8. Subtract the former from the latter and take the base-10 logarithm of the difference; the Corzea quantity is 0.9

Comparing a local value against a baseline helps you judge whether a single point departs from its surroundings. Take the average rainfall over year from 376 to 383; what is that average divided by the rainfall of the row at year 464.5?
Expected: 1.19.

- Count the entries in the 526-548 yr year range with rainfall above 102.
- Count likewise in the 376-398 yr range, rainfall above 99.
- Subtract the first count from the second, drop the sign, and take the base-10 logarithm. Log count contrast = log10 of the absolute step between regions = 0.8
